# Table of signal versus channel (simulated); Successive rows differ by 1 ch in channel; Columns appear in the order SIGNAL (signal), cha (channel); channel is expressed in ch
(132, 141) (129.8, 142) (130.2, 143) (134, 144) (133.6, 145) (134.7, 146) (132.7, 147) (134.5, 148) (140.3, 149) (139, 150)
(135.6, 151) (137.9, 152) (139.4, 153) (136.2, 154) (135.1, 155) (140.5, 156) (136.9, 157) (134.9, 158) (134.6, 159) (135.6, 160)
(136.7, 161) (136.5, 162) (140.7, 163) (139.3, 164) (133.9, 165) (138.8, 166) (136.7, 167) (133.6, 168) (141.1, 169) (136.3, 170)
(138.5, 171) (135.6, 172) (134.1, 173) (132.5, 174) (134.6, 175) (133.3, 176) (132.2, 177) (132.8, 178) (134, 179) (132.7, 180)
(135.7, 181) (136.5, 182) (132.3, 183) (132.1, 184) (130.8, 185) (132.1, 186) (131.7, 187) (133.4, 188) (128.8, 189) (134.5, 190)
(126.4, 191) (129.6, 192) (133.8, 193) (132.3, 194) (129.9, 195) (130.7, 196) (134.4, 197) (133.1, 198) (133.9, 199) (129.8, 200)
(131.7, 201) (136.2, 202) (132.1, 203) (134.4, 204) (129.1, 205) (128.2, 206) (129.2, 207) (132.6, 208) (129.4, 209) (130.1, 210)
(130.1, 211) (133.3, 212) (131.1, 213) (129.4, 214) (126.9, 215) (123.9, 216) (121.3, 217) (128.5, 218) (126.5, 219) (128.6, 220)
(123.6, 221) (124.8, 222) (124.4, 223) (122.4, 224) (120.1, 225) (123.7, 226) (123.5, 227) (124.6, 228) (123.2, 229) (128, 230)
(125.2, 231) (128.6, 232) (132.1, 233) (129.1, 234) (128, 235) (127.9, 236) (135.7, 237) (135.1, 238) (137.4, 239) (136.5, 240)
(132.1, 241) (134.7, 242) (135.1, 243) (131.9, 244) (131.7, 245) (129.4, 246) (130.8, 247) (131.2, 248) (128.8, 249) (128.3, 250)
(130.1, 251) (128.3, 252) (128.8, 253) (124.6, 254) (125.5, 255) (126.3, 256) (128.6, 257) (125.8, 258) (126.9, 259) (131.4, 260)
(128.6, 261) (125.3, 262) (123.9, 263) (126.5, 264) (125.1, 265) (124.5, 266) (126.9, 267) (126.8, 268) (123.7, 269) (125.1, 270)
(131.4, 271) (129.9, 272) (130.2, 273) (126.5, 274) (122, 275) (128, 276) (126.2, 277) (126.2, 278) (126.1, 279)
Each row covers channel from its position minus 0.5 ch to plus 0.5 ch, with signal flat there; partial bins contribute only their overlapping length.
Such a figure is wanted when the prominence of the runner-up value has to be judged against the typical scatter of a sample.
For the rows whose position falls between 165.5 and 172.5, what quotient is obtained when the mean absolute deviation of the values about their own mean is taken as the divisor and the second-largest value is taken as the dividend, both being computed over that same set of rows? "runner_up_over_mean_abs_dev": 72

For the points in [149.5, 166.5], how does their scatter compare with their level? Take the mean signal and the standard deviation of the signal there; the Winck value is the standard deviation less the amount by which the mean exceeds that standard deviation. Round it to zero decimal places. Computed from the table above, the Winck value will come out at -133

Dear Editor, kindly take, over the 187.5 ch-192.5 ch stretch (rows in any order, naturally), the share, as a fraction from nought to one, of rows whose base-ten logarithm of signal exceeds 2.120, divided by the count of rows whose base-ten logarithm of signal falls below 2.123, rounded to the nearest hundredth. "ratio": 0.13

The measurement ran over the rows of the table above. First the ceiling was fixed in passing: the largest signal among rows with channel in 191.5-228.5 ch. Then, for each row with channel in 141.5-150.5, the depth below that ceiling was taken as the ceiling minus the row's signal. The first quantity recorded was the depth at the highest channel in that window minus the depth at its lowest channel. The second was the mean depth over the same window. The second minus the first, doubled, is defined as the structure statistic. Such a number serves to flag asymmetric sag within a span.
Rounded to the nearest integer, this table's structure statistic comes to 22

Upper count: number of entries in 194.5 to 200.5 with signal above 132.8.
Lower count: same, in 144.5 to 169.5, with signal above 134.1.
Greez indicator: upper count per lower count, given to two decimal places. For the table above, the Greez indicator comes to 0.14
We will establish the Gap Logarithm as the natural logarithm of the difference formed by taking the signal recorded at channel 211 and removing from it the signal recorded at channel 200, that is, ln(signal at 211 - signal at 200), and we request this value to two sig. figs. -1.2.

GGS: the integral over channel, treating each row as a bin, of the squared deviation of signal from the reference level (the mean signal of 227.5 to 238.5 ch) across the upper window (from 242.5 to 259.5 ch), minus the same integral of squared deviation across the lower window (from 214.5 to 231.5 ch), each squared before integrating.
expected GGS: -277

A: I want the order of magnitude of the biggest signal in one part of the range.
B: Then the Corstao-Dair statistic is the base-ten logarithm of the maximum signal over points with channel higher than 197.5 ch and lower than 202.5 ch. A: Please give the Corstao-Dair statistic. 2.13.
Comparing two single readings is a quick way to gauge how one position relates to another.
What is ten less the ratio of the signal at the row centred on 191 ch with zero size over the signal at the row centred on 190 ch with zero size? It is 9.06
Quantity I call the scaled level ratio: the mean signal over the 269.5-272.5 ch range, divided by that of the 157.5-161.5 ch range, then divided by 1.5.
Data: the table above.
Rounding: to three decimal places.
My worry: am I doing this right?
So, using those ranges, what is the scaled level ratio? 0.634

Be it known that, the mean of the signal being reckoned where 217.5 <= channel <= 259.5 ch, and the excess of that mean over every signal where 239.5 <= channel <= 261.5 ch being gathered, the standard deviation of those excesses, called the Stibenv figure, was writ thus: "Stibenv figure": 3.1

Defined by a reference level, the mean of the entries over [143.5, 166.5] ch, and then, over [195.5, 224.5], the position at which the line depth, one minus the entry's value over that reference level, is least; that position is 202 ch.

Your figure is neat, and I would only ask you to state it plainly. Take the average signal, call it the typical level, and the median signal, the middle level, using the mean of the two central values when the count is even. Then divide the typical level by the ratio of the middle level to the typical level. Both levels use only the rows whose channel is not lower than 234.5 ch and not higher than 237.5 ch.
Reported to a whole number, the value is 133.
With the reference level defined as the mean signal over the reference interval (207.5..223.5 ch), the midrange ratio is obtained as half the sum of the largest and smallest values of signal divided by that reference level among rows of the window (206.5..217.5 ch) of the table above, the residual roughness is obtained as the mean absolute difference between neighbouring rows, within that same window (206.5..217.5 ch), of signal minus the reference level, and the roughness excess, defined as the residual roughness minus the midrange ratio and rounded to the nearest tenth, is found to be 1.3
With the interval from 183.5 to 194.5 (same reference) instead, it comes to 2.2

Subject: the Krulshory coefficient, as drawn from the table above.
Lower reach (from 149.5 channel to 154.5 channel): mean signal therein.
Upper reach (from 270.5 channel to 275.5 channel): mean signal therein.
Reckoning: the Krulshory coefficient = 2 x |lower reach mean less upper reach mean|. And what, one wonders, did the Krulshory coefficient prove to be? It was 19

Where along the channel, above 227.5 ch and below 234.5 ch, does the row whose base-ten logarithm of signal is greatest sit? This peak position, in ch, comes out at 233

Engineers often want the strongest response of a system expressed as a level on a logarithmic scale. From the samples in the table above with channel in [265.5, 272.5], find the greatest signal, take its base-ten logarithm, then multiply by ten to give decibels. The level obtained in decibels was 21.2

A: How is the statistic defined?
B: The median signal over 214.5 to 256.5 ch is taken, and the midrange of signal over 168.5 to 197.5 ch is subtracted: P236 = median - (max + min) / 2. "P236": -5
